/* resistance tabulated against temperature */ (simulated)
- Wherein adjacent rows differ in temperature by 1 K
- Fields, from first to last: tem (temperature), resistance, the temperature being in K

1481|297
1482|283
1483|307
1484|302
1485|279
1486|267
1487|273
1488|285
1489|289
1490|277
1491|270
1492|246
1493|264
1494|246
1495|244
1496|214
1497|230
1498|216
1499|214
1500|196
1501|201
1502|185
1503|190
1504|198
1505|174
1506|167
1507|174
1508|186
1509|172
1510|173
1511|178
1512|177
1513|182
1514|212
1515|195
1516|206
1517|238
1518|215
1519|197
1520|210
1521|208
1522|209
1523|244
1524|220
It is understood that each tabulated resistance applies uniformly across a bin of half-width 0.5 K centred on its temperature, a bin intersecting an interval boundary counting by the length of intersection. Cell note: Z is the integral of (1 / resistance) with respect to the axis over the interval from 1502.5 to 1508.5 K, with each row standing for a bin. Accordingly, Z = 0.033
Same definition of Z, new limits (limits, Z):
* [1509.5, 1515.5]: 0.032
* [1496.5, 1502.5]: 0.029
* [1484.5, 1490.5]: 0.022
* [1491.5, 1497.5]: 0.025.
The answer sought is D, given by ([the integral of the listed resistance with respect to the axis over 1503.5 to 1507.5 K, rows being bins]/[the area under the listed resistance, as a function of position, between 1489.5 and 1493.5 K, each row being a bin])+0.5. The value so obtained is 1.17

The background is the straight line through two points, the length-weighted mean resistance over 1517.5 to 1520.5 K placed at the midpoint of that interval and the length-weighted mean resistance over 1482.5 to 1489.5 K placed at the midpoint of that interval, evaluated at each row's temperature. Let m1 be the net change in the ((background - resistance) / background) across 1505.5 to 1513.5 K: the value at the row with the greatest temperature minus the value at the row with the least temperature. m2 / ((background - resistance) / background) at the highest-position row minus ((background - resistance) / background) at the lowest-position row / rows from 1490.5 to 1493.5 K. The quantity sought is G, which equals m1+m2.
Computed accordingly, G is -0.116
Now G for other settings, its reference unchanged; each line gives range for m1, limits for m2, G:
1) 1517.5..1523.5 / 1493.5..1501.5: -0.090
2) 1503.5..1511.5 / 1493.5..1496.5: 0.134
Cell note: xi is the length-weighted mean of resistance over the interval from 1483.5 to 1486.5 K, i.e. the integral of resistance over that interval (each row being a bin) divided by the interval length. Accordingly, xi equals 283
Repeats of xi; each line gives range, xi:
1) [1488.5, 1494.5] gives 265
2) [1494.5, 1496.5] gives 229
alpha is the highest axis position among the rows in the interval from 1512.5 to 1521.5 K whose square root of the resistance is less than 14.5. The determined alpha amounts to 1521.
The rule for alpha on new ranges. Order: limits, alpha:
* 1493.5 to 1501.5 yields 1501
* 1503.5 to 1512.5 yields 1512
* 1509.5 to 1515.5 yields 1515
